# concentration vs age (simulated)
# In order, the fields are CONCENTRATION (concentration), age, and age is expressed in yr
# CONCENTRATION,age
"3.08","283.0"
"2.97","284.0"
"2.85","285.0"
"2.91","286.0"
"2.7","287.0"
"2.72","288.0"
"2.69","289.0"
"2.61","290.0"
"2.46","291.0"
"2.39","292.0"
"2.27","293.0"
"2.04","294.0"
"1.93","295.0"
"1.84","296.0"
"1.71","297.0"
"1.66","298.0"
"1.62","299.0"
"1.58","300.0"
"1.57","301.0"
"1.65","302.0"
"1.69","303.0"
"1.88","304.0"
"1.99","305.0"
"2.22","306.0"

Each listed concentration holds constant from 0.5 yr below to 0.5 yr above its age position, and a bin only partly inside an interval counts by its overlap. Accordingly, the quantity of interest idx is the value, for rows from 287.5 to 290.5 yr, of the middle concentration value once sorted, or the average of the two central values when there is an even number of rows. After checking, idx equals 2.7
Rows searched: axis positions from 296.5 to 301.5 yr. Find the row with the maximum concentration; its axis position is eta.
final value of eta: 297.0 yr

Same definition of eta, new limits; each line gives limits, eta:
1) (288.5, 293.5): 289.0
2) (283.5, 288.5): 284.0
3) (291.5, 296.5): 292.0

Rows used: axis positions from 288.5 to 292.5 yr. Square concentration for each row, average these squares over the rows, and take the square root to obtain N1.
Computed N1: 2.5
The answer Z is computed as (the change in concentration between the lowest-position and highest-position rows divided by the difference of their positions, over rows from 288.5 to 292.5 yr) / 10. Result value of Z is -0.010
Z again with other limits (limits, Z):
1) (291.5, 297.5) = -0.014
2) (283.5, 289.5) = -0.006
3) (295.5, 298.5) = -0.009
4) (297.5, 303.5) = 0.001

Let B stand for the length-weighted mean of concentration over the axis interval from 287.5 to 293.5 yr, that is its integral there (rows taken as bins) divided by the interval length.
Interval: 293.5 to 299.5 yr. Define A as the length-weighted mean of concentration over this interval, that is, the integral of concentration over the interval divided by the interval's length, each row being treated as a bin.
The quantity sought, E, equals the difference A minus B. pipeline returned -0.7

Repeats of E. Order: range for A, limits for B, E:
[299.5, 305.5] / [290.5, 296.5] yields -0.4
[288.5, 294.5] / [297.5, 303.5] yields 0.8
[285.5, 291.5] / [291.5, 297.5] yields 0.7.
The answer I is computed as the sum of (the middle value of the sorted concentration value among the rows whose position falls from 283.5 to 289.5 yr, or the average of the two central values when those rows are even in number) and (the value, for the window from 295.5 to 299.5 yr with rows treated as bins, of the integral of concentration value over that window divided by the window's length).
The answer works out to 4.5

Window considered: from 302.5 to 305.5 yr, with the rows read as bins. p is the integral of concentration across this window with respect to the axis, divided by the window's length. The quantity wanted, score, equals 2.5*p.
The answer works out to 4.6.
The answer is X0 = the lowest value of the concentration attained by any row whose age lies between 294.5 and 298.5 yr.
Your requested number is 1.66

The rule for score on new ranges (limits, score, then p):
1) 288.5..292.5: 6.3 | 2.5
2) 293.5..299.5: 4.5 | 1.8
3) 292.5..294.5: 5.4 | 2.2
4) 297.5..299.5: 4.1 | 1.6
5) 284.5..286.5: 7.2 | 2.9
